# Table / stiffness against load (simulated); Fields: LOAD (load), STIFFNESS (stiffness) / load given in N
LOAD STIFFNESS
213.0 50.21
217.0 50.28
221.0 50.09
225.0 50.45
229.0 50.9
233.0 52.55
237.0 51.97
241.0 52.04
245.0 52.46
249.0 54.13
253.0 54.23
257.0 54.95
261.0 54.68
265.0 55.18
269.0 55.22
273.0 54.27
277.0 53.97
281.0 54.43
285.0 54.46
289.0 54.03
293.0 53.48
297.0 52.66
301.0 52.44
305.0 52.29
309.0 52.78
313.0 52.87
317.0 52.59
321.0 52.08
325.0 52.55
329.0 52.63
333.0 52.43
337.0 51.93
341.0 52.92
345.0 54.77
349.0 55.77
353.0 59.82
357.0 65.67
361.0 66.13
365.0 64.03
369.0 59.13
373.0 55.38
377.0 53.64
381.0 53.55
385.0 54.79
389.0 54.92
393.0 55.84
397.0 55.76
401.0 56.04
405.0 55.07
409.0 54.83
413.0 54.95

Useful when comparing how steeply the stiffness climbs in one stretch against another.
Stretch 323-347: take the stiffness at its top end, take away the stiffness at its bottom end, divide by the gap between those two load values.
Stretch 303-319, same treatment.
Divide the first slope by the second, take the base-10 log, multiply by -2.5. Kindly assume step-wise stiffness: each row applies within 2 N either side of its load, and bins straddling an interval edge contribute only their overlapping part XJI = -1.6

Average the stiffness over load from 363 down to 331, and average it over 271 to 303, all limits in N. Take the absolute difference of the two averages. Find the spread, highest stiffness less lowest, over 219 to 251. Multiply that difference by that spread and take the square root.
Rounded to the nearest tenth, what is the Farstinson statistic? 3.9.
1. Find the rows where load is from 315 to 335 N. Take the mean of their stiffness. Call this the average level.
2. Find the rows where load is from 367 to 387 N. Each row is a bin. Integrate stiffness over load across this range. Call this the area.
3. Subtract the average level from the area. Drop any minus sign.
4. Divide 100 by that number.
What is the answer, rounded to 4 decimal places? 0.0949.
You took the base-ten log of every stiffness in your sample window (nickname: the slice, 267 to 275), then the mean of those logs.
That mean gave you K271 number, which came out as 1.74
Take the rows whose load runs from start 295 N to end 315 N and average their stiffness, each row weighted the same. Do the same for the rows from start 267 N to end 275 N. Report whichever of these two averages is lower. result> 52.6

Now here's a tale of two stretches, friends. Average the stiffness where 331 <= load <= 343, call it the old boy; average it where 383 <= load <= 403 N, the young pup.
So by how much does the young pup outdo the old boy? 3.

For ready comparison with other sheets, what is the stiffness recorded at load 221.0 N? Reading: 50.09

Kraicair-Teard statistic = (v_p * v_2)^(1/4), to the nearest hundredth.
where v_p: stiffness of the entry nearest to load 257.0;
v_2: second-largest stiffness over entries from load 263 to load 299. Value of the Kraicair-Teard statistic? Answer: 7.42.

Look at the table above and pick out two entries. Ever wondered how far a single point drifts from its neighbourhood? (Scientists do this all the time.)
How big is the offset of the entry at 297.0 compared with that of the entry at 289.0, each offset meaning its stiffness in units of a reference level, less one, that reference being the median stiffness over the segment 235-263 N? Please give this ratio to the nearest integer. 15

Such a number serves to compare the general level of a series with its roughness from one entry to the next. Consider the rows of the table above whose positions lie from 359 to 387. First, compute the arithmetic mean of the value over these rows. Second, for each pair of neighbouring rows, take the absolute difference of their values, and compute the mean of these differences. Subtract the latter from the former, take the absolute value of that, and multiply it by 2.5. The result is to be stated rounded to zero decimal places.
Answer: 139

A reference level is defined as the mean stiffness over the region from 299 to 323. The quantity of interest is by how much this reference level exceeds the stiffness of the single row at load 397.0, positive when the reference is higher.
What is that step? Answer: -3.3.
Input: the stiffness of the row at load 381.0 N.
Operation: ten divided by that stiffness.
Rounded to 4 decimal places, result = 0.1867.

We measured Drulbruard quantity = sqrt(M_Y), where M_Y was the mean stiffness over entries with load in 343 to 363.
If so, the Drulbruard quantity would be 7.77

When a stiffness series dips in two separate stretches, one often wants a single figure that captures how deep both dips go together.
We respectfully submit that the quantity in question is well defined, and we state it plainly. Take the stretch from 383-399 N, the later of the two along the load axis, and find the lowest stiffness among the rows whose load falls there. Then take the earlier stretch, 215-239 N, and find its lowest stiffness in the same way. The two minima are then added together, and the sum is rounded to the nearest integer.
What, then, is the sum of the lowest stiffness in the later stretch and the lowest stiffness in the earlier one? 105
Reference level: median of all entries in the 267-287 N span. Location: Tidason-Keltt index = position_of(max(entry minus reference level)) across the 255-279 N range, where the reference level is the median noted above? 269.0 N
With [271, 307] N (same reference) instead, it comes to 285.0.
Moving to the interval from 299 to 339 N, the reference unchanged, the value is 313.0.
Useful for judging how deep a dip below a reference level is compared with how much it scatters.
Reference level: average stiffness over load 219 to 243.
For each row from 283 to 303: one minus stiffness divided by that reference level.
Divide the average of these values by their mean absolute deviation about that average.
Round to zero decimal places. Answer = -3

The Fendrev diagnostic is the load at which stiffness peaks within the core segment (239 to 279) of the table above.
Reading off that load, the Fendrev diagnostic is 269.0 N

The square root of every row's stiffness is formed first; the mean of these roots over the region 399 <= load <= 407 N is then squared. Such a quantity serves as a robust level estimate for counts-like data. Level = 55.6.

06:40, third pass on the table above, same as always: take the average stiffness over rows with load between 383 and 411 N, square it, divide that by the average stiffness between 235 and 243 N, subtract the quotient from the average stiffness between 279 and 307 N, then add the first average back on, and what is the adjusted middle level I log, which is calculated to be 49.9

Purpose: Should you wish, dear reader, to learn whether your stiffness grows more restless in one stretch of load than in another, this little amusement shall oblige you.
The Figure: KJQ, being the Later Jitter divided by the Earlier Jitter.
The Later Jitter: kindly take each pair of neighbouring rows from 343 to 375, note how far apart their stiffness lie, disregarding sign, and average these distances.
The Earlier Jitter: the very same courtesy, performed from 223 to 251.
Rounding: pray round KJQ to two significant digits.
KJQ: 3.9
